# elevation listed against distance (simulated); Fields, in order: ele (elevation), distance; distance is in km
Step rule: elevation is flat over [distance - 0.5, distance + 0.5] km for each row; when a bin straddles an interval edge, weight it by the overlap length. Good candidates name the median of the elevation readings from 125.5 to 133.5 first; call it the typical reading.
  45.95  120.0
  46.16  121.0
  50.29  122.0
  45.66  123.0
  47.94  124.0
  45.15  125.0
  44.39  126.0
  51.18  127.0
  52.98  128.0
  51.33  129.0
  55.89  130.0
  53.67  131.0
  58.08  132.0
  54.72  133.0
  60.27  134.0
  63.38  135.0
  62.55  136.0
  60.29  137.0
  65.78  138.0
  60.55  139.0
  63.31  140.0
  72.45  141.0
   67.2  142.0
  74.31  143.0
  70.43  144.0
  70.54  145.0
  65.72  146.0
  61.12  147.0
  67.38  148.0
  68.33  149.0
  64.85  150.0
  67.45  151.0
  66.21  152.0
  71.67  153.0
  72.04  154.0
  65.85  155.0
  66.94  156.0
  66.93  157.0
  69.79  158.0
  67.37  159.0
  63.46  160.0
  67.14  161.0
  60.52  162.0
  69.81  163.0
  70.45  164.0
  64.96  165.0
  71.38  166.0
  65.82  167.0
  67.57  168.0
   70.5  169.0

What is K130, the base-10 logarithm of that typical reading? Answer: 1.73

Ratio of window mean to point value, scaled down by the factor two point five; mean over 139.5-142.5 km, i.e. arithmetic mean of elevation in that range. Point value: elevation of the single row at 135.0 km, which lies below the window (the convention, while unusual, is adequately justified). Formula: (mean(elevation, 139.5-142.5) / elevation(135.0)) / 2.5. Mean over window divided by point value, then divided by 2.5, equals 0.43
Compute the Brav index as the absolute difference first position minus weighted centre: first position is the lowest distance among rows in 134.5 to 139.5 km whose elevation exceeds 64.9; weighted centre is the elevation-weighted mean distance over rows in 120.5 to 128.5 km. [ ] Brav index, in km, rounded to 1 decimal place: 13.4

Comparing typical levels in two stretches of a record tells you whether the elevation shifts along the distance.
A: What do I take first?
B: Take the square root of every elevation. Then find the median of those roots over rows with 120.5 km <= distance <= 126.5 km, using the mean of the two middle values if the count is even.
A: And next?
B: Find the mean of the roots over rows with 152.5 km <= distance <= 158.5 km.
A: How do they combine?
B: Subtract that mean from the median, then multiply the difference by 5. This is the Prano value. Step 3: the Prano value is -7.6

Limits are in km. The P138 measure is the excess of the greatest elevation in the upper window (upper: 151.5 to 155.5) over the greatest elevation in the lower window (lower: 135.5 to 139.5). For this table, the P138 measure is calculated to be 6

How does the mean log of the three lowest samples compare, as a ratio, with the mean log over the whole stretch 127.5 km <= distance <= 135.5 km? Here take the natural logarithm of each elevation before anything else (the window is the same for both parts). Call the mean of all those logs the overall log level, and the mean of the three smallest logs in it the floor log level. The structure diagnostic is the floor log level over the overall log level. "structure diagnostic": 0.984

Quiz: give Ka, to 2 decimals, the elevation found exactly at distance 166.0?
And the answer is 71.38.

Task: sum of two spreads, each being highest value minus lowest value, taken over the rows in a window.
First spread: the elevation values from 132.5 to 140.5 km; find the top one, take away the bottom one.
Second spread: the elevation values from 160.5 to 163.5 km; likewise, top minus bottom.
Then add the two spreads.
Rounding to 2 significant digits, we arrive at 20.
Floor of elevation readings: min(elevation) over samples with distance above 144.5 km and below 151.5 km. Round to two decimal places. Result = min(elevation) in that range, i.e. 61.12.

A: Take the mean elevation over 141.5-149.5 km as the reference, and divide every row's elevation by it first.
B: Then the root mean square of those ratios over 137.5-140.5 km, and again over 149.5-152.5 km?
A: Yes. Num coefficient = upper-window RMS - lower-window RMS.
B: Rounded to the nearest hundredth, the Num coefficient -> 0.04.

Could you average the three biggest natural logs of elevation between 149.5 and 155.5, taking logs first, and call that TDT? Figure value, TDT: 4.25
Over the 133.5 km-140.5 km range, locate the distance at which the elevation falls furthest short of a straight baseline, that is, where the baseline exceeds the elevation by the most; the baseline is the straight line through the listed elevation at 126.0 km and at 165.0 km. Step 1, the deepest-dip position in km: 139.0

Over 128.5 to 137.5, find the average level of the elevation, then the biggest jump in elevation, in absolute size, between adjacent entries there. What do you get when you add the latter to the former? 63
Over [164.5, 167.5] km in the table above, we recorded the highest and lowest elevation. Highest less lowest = 6.4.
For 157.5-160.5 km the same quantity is 6.3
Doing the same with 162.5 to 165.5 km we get 5.5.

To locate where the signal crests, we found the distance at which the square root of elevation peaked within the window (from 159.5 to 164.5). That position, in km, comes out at 164.0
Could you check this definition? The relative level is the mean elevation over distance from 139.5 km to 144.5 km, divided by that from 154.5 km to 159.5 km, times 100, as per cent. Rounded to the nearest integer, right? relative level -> 103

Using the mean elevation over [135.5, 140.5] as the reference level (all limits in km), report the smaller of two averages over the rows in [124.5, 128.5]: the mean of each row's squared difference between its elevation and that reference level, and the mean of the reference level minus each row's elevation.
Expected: 14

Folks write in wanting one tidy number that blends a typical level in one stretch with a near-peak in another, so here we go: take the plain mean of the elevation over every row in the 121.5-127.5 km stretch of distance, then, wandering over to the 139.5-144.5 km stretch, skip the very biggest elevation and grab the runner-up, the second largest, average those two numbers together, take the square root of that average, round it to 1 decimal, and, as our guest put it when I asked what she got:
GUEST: 7.7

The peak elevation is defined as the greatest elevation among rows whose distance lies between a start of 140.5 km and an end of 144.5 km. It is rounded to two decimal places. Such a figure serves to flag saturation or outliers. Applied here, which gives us 74.31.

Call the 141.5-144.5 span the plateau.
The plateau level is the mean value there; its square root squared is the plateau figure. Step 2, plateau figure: 70.6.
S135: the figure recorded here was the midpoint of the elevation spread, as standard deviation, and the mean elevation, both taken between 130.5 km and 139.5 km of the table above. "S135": 32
